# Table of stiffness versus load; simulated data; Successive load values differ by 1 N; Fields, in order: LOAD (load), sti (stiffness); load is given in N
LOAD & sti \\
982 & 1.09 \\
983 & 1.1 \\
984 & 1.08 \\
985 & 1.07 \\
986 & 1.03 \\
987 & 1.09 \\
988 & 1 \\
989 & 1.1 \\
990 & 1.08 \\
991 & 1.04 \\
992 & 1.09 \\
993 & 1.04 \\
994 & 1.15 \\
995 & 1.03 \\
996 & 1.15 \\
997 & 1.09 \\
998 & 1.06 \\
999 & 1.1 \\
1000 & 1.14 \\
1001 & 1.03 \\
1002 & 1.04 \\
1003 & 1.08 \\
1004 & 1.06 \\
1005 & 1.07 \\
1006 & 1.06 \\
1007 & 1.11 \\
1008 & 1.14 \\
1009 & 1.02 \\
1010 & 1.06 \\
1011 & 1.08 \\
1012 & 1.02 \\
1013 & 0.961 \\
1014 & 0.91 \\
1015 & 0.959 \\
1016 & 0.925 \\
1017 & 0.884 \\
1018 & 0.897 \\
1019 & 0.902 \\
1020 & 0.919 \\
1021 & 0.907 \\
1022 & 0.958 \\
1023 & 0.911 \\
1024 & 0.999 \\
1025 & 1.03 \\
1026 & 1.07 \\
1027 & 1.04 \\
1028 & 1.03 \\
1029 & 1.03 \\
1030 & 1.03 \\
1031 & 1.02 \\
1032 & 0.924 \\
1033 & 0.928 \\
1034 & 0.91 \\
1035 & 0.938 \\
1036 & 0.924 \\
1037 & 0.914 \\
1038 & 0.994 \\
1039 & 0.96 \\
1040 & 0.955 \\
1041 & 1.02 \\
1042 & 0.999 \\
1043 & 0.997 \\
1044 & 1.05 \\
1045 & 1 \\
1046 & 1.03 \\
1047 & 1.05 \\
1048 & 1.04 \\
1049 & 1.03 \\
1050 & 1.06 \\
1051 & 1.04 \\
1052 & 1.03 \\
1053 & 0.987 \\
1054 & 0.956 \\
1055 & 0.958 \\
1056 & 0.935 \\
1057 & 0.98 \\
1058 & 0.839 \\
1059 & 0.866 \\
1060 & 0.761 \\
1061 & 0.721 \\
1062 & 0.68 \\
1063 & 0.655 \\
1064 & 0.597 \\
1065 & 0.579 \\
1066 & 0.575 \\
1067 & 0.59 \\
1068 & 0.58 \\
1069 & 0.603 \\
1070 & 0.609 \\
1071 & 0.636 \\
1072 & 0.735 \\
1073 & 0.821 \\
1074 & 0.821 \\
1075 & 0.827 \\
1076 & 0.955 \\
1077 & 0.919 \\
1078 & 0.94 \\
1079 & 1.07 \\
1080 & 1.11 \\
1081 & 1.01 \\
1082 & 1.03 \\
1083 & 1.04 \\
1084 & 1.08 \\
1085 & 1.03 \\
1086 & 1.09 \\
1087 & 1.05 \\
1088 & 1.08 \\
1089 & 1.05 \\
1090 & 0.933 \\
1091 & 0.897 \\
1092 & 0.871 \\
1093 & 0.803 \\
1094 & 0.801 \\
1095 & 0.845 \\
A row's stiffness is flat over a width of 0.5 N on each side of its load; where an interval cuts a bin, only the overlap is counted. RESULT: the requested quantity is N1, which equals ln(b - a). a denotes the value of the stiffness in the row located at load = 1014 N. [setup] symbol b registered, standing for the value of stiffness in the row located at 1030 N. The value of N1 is -2.1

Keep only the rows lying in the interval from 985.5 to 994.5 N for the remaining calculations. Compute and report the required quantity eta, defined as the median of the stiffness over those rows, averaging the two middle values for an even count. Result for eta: 1.08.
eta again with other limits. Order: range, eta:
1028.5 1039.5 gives 0.94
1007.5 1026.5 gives 0.96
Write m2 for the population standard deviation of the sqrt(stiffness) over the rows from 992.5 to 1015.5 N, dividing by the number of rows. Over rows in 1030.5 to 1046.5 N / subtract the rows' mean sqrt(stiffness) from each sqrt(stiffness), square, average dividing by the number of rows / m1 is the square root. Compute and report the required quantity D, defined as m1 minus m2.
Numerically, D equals -0.007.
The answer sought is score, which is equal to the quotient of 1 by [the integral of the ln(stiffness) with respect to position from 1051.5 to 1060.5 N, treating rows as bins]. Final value -1.3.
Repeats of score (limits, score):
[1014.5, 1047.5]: -1.0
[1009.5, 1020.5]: -1.9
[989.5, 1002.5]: 1.0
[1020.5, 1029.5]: -25.5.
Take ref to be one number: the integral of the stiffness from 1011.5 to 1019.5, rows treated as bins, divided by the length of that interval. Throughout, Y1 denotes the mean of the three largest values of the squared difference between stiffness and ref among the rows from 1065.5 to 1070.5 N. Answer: 0.12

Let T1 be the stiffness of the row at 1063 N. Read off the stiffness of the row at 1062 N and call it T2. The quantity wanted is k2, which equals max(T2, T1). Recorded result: 0.68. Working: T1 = 0.655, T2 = 0.68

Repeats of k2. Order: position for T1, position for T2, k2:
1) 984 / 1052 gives 1.08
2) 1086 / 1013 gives 1.09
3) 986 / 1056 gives 1.03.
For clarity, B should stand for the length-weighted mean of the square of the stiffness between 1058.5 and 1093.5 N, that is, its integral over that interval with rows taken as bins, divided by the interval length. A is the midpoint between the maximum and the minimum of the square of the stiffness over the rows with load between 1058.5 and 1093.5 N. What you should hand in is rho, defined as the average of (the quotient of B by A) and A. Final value 0.87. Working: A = 0.78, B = 0.75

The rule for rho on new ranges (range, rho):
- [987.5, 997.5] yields 1.08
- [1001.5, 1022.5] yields 1.00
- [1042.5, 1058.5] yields 1.00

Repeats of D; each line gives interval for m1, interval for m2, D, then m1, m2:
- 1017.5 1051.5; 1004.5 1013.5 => 0.003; 0.028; 0.024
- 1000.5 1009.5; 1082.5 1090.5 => -0.006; 0.017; 0.023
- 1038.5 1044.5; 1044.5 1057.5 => -0.003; 0.016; 0.020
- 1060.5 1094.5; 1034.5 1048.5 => 0.079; 0.101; 0.022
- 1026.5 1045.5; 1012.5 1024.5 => 0.007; 0.024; 0.017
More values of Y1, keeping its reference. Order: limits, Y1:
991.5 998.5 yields 0.04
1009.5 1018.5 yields 0.02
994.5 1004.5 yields 0.04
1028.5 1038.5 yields 0.01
